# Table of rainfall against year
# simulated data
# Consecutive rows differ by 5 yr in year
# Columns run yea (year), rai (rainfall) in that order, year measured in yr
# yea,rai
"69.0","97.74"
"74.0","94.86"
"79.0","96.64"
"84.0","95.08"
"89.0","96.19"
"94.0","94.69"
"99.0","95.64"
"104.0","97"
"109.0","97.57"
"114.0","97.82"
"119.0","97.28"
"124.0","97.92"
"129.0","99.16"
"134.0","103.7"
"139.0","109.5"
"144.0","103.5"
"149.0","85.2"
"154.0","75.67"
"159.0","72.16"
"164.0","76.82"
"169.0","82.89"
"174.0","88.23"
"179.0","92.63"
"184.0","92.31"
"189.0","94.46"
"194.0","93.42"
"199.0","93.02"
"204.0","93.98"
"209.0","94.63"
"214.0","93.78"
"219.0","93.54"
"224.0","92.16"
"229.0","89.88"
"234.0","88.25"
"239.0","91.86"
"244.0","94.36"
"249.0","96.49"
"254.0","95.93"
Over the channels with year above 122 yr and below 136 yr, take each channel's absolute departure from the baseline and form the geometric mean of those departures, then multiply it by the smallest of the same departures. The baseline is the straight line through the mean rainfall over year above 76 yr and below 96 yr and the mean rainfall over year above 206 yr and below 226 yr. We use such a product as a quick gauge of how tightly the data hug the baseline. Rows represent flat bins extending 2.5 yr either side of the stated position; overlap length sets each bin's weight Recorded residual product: 14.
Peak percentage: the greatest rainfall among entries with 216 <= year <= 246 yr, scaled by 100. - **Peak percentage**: 9436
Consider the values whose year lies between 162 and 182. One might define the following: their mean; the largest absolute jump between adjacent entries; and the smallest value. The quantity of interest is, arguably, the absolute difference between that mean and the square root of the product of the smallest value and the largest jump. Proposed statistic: 64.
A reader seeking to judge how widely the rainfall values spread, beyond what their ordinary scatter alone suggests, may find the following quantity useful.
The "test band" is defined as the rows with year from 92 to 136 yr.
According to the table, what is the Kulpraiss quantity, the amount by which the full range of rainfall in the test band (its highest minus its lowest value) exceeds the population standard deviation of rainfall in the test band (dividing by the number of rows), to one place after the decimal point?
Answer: 6.6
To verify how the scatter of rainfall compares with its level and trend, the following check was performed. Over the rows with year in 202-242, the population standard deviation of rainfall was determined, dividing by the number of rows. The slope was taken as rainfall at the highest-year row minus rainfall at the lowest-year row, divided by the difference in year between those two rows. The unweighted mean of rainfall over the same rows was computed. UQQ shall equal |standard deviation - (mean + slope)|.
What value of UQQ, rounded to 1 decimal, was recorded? 90.1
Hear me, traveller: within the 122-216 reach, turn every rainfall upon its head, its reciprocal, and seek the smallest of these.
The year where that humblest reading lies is 139.0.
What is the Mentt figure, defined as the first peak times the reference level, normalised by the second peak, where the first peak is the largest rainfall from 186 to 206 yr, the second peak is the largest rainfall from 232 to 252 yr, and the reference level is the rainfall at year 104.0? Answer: 95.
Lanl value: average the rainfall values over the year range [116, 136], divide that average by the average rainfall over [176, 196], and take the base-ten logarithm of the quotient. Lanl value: 0.028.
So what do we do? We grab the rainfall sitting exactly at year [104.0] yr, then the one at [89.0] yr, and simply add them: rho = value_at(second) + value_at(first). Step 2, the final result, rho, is 193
